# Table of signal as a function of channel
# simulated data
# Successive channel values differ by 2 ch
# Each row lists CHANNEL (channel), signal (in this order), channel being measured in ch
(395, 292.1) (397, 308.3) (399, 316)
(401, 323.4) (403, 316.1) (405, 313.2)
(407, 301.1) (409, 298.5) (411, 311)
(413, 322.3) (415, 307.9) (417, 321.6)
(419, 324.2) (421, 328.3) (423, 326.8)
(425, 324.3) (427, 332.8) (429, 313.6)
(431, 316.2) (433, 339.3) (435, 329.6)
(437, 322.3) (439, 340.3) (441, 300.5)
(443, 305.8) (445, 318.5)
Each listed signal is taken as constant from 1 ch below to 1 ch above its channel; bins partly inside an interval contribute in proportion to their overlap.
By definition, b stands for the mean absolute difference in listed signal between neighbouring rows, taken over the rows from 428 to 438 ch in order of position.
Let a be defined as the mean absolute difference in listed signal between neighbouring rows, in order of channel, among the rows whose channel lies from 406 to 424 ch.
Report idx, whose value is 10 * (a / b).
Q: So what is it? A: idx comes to 7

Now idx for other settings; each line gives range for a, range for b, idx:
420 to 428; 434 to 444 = 2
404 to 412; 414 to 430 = 12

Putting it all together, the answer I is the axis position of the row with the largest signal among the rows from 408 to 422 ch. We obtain 421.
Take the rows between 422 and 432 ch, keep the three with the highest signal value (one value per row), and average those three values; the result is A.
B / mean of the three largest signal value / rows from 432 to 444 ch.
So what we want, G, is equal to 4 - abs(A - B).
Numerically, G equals -4.4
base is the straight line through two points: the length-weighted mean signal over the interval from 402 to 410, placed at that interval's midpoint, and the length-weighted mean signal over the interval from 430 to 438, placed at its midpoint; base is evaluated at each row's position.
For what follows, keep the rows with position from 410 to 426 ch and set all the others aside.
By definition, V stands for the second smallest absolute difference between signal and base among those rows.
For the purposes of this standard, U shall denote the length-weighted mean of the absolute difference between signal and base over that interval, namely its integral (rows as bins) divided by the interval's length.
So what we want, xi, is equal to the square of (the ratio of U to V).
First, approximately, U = 7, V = 3.8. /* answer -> 3.1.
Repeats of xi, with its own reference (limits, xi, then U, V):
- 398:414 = 2.2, 10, 6.7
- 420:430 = 1.2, 9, 7.7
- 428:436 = 1.0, 8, 8.5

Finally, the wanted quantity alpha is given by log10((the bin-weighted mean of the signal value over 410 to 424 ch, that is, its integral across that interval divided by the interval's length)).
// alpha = 2.51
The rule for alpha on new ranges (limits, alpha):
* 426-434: 2.51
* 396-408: 2.50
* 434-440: 2.52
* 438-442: 2.51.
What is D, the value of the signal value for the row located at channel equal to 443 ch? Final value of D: 305.8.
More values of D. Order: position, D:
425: 324.3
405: 313.2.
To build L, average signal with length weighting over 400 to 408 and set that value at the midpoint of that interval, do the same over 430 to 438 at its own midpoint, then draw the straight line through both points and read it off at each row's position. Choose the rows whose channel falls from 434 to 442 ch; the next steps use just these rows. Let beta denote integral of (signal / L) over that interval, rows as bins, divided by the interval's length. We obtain 0.98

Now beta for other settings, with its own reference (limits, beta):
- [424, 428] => 1.02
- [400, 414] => 0.99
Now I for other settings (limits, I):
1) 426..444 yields 439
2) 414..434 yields 433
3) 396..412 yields 401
